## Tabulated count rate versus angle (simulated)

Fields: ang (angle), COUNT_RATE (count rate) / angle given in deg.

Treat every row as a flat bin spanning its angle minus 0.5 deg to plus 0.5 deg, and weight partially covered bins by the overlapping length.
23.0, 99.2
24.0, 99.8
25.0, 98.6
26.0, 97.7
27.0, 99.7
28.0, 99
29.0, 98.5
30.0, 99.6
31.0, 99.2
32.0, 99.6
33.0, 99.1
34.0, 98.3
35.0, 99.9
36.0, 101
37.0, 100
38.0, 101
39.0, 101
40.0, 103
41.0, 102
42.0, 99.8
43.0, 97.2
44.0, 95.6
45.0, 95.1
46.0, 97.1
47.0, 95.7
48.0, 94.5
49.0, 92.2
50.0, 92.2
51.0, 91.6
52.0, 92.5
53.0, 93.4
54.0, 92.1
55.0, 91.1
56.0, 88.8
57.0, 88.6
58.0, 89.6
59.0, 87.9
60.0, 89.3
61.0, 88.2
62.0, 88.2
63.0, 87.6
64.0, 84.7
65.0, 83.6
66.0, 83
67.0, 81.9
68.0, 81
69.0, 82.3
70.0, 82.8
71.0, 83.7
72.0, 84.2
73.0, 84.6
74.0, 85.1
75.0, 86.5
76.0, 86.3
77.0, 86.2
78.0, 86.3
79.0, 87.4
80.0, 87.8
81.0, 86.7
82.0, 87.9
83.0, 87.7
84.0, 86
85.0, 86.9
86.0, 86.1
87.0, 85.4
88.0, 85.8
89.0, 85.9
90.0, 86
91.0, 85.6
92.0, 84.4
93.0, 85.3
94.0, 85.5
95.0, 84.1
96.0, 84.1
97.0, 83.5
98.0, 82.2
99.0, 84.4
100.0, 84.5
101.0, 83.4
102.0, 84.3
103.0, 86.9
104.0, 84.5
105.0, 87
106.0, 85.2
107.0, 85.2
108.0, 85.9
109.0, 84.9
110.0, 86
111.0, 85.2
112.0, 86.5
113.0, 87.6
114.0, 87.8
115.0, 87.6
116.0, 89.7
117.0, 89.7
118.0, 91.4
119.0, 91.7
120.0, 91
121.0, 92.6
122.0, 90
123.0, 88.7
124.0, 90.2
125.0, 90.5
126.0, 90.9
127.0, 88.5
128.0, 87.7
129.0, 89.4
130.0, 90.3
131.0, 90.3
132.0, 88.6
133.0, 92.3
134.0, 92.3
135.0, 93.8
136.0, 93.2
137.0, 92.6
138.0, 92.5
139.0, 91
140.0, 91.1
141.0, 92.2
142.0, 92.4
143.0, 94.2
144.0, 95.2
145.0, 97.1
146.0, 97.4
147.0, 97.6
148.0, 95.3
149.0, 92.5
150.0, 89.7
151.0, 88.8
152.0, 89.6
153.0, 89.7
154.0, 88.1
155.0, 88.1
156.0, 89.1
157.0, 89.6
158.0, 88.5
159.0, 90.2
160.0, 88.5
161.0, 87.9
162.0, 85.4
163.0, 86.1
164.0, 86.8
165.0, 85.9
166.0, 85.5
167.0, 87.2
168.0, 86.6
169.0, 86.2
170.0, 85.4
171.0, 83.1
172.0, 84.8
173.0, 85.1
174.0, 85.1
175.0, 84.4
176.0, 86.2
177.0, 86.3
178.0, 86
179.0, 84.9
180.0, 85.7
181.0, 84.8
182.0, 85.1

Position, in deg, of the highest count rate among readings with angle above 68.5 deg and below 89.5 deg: 82.0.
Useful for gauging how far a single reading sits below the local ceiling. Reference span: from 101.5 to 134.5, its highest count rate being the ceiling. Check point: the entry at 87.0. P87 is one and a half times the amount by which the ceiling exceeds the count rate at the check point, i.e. 11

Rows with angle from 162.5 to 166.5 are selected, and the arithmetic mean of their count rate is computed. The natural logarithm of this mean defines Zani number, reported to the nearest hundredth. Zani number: 4.46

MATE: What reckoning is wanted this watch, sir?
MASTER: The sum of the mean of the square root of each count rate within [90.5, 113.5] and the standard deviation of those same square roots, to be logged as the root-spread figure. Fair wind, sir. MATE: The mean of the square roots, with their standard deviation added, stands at 9.29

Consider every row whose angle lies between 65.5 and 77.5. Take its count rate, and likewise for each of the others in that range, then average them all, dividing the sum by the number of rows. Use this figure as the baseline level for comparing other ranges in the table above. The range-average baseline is 84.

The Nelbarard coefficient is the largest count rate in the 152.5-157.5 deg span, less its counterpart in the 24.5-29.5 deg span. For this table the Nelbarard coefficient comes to -10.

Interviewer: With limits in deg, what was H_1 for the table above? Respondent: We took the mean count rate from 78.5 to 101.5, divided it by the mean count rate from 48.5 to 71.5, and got 0.98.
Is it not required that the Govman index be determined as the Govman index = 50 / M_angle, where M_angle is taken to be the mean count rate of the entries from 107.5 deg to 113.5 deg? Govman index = 0.581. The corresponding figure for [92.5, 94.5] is 0.585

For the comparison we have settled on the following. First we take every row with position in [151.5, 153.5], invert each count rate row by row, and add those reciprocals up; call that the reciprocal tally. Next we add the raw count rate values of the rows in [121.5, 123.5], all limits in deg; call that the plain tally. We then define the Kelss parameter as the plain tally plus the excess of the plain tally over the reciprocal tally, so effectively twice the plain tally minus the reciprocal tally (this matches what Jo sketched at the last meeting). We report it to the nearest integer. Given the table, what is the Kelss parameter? 357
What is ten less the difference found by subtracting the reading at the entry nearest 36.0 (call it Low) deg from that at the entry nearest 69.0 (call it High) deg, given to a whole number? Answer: 29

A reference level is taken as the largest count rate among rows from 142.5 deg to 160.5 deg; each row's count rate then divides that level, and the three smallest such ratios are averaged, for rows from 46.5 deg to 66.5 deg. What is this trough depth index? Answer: 1.03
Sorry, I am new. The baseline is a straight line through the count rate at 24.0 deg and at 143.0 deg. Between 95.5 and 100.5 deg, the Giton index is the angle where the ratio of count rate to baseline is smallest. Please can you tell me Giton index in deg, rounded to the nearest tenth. 98.0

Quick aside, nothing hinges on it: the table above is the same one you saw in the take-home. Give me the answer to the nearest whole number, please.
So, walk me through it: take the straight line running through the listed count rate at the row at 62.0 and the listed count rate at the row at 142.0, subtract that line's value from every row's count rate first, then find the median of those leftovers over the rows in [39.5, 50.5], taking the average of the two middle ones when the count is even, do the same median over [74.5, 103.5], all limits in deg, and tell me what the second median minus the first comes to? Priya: -12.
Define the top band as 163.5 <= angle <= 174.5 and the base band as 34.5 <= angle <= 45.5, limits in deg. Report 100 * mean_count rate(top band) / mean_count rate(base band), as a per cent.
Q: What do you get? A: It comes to 86.0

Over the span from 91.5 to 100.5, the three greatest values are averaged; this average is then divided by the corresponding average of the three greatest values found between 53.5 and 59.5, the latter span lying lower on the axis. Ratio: 0.94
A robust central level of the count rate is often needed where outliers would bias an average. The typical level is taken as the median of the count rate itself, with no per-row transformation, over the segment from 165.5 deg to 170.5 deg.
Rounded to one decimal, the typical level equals 86.2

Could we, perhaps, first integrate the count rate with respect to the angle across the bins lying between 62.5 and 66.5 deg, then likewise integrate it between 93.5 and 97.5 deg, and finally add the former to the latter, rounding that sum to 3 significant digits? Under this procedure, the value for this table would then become 676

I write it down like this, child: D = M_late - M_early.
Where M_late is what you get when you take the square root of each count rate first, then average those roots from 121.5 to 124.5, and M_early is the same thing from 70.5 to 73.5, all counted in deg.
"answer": 0.29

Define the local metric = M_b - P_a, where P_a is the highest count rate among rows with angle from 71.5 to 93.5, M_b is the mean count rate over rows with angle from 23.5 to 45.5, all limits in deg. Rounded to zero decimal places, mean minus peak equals 11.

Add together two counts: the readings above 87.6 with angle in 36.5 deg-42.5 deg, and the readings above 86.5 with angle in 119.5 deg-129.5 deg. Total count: 16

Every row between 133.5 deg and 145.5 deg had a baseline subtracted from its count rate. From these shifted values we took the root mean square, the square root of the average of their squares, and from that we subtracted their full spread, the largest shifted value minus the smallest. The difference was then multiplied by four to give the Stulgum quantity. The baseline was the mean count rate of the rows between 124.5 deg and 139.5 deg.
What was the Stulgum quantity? -13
